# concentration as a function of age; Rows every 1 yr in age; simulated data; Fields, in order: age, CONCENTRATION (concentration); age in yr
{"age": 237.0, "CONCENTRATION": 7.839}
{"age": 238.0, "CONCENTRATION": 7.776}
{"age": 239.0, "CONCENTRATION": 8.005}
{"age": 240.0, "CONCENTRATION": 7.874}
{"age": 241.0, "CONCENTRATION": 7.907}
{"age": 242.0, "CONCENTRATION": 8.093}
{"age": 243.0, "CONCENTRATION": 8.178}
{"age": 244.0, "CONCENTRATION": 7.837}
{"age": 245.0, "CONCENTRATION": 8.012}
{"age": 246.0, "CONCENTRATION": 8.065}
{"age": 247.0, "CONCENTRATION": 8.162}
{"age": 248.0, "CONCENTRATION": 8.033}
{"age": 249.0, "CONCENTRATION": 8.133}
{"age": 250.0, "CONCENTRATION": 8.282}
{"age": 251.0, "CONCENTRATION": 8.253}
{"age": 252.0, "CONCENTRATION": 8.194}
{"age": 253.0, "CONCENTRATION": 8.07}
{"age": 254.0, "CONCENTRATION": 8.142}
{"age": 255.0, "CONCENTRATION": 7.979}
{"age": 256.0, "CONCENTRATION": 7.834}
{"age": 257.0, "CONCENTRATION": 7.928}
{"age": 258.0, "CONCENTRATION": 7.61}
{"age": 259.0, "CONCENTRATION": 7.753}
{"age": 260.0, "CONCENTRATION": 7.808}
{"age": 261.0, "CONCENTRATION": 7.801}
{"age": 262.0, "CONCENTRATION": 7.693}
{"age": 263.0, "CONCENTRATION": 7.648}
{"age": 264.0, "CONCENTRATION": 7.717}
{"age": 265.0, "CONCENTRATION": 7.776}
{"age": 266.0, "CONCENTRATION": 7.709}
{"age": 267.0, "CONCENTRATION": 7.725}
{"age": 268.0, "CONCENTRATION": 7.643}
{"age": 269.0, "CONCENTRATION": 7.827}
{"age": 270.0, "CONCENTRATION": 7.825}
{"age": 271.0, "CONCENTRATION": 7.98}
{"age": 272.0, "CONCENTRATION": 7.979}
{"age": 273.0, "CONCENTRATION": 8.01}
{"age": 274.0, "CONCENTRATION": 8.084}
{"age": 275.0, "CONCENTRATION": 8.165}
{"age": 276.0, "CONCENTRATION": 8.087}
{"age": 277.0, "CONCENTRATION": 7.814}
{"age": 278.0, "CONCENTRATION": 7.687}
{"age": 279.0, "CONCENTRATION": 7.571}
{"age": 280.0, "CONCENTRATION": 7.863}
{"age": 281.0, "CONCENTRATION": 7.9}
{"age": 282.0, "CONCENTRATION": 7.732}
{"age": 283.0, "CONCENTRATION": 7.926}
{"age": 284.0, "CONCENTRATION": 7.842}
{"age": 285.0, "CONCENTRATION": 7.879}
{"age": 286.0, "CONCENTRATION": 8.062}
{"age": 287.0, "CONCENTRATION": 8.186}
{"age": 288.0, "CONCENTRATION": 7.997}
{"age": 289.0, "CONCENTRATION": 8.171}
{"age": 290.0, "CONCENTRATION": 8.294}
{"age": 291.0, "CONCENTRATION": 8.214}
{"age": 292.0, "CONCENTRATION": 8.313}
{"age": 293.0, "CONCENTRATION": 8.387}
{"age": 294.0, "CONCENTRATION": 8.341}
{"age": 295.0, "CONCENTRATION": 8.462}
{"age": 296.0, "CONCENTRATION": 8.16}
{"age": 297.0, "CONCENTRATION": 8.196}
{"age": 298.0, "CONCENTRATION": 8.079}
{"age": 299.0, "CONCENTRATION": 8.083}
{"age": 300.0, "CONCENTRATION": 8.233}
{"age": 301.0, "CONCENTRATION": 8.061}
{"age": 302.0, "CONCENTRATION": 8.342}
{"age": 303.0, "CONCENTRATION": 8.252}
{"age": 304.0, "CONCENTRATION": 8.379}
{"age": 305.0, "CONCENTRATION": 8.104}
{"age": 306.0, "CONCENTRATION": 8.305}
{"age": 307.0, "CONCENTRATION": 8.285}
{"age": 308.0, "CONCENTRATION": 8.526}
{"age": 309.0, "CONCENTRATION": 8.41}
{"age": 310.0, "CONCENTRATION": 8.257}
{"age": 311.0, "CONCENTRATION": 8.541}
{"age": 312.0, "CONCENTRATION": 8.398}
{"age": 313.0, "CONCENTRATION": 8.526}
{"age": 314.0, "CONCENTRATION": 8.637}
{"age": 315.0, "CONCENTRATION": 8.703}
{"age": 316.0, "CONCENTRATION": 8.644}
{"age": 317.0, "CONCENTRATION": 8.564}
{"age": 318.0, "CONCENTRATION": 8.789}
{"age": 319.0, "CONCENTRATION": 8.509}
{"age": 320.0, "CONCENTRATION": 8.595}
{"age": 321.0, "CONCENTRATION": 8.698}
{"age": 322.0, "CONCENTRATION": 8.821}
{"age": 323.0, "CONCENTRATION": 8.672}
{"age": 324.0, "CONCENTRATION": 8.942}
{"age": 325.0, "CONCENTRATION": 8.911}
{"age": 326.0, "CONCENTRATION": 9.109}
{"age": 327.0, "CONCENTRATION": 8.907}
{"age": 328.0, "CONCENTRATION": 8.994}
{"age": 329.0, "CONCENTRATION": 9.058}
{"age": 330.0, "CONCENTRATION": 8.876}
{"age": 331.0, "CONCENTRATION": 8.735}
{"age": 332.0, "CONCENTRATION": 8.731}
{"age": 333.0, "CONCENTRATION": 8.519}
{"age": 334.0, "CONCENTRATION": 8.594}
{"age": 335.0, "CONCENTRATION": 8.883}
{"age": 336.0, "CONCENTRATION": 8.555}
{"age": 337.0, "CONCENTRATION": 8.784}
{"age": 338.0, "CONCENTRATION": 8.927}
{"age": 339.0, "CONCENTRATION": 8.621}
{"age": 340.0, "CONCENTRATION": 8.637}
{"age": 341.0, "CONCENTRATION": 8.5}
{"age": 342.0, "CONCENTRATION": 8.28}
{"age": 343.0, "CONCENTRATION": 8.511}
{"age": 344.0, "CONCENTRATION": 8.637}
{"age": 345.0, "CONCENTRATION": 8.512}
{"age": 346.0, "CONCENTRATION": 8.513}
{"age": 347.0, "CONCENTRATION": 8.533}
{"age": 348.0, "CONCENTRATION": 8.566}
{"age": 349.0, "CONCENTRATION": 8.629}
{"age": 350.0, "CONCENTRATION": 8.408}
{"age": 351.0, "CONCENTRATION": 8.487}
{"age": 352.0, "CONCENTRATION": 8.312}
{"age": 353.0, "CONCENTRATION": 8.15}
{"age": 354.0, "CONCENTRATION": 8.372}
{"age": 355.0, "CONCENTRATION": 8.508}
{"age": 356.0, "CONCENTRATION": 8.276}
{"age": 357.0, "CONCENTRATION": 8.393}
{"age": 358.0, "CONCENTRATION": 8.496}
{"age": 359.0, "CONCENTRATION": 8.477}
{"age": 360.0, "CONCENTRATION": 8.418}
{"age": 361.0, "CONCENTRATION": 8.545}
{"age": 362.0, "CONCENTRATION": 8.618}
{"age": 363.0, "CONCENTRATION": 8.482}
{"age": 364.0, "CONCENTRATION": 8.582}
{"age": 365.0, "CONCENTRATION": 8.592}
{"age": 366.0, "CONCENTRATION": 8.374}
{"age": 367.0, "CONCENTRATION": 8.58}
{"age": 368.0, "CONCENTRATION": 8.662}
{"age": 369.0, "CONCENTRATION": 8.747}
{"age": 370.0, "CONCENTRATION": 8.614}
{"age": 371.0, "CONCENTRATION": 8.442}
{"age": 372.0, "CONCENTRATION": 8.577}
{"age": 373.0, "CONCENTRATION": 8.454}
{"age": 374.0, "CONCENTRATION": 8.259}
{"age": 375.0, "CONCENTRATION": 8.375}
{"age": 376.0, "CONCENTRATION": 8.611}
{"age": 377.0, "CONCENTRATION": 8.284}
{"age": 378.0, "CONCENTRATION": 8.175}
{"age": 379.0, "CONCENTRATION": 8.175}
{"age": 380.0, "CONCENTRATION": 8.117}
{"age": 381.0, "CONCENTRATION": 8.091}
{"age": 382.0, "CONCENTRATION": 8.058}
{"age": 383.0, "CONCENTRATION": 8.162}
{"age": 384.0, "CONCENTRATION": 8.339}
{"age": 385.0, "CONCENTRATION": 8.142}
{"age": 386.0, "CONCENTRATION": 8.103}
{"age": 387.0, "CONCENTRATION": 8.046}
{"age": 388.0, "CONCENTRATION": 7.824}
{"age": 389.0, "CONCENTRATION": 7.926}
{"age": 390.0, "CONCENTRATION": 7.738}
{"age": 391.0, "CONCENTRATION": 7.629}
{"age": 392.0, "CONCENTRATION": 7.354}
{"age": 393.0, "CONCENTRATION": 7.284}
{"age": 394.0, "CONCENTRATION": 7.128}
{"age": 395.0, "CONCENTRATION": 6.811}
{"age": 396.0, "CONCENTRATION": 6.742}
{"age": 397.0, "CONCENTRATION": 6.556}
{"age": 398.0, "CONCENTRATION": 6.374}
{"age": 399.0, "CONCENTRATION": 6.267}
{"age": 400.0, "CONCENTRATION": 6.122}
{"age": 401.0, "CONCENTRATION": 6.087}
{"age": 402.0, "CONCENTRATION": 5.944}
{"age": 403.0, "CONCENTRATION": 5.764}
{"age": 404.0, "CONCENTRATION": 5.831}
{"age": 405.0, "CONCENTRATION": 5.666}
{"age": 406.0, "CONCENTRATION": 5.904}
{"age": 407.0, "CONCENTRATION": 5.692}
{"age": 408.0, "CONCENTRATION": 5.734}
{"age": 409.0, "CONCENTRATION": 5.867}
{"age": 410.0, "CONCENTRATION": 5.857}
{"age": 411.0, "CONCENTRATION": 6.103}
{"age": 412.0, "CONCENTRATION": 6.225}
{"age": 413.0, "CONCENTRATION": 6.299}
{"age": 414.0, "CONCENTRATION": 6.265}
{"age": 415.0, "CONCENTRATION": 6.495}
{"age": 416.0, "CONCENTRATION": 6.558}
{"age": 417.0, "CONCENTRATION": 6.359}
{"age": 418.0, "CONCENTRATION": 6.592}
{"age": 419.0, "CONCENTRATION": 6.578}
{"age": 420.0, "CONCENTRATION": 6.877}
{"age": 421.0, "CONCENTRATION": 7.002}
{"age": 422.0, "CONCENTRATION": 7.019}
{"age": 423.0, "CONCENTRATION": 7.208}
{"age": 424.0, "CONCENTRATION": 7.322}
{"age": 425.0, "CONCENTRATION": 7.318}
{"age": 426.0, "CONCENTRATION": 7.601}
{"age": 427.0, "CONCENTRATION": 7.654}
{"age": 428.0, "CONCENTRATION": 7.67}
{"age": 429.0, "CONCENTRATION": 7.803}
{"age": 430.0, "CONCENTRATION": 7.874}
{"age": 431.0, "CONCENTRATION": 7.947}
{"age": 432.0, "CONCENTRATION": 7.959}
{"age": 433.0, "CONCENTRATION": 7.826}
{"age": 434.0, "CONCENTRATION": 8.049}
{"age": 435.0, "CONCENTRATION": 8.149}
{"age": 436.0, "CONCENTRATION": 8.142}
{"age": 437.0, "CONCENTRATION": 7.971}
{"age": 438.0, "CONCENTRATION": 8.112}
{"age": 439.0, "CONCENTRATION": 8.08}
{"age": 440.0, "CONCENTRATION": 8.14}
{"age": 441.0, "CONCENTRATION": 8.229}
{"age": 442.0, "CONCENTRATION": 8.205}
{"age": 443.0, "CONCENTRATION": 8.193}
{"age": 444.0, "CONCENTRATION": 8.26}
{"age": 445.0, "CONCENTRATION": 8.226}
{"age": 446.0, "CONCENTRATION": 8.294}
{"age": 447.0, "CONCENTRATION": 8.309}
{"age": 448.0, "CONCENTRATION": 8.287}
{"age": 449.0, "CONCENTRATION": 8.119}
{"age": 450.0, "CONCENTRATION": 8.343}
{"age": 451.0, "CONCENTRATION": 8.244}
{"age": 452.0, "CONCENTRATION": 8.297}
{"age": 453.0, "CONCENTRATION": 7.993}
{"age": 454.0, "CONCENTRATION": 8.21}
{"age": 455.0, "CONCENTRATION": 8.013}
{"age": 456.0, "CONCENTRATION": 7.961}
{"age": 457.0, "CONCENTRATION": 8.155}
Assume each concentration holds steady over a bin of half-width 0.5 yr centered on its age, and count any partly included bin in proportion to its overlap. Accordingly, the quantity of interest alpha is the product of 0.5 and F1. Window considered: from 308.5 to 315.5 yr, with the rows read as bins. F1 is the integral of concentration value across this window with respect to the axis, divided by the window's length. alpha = 4.25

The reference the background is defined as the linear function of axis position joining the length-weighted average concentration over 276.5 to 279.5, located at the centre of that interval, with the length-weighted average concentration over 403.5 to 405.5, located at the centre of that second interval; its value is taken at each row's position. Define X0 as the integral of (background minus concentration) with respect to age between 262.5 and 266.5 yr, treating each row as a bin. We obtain 1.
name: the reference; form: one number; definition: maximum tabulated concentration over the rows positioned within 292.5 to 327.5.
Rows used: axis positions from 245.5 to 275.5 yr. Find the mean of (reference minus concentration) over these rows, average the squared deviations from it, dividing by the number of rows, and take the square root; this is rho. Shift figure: 0.20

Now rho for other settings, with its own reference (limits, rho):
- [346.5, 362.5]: 0.12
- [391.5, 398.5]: 0.34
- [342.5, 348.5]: 0.05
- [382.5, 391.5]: 0.21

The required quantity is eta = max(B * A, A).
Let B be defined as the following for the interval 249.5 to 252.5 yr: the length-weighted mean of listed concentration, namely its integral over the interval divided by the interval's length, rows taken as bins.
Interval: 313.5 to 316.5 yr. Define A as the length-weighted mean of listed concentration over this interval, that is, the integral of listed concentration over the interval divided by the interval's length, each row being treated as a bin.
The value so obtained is 71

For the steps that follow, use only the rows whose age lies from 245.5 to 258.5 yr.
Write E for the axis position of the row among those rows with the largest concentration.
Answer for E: 250.0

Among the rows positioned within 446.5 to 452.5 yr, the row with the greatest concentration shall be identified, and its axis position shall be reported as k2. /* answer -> 450.0 yr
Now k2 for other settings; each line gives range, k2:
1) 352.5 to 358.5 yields 355.0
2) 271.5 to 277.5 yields 275.0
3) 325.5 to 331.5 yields 326.0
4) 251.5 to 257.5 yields 252.0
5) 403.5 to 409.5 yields 406.0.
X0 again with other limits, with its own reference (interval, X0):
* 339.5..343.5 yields -7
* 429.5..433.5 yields -10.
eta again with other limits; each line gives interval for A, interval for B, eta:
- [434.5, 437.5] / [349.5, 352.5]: 68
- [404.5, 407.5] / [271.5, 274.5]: 46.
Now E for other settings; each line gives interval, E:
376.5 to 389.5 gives 384.0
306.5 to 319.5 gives 318.0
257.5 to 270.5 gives 269.0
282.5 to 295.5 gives 295.0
